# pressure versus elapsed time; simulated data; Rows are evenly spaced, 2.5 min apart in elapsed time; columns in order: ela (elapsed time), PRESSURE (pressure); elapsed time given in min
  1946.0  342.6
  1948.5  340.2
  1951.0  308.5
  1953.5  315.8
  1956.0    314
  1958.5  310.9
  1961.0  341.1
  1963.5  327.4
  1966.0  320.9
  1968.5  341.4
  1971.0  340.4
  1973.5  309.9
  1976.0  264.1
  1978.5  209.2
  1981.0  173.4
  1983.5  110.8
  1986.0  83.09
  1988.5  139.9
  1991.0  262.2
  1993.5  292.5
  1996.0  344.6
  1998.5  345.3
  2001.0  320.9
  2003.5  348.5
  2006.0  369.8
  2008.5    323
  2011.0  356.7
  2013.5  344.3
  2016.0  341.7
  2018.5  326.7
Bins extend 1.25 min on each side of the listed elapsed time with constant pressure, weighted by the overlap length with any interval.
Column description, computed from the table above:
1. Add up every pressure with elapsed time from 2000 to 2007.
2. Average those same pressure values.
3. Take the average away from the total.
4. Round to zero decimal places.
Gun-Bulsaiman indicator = 693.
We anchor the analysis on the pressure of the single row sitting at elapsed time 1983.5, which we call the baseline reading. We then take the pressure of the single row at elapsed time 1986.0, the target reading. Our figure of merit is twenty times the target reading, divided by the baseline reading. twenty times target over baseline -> 15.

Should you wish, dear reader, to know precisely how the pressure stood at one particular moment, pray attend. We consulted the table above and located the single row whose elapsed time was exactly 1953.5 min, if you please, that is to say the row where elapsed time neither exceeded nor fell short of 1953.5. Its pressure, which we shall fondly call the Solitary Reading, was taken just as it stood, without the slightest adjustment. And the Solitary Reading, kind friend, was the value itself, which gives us 315.8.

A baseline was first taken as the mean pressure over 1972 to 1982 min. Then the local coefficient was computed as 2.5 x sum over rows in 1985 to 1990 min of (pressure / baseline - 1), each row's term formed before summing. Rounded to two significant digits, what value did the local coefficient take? -2.7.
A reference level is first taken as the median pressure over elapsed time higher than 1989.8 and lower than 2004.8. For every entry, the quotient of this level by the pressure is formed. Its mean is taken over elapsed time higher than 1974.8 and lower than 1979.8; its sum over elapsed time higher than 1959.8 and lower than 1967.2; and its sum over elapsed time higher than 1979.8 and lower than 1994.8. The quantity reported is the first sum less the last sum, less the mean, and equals -12.1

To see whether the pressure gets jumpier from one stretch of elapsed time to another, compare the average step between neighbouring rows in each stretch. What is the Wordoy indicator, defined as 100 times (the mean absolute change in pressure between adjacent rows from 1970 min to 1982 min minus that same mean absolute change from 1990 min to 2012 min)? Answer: 1214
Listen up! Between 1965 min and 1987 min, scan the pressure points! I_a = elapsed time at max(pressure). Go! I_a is 1968.5 min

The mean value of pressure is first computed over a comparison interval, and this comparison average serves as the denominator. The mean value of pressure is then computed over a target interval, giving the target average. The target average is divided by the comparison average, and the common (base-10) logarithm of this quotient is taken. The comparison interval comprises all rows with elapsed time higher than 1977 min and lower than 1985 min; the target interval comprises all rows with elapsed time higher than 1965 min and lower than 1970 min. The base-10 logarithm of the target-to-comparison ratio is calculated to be 0.30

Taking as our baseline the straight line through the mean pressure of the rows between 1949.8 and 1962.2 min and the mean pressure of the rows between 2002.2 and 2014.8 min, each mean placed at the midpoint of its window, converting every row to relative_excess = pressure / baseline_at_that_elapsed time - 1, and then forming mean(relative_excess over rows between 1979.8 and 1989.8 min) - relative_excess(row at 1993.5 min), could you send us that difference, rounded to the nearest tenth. -0.5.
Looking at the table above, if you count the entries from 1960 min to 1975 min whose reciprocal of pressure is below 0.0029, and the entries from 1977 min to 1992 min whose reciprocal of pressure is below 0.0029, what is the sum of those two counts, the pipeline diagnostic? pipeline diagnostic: 0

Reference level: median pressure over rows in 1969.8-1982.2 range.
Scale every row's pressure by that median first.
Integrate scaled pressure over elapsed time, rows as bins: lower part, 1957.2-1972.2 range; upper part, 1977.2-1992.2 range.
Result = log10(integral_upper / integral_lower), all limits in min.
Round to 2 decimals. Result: -0.31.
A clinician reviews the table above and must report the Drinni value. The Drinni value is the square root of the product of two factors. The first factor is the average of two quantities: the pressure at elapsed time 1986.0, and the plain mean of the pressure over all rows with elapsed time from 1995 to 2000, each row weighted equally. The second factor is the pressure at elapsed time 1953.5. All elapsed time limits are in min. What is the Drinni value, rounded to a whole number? 260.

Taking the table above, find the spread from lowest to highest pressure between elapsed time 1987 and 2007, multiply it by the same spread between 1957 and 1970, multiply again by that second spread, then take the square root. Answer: 462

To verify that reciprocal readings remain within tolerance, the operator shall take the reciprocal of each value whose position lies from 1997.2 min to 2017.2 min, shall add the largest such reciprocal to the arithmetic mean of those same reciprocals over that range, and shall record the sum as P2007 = 0.0060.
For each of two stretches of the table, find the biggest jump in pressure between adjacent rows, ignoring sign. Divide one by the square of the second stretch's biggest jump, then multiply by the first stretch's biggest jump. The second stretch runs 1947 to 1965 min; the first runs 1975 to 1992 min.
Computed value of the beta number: 0.12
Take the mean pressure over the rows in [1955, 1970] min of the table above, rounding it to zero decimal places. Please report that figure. 326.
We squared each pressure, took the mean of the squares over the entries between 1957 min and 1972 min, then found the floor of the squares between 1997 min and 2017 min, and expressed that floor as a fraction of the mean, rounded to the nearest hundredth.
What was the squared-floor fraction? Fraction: 0.94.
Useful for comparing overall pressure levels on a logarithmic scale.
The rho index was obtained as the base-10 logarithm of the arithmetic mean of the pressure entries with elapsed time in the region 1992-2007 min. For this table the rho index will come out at 2.53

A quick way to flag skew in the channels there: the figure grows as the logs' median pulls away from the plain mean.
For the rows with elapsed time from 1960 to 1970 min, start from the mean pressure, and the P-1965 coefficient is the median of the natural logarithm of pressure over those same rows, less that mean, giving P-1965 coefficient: -327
